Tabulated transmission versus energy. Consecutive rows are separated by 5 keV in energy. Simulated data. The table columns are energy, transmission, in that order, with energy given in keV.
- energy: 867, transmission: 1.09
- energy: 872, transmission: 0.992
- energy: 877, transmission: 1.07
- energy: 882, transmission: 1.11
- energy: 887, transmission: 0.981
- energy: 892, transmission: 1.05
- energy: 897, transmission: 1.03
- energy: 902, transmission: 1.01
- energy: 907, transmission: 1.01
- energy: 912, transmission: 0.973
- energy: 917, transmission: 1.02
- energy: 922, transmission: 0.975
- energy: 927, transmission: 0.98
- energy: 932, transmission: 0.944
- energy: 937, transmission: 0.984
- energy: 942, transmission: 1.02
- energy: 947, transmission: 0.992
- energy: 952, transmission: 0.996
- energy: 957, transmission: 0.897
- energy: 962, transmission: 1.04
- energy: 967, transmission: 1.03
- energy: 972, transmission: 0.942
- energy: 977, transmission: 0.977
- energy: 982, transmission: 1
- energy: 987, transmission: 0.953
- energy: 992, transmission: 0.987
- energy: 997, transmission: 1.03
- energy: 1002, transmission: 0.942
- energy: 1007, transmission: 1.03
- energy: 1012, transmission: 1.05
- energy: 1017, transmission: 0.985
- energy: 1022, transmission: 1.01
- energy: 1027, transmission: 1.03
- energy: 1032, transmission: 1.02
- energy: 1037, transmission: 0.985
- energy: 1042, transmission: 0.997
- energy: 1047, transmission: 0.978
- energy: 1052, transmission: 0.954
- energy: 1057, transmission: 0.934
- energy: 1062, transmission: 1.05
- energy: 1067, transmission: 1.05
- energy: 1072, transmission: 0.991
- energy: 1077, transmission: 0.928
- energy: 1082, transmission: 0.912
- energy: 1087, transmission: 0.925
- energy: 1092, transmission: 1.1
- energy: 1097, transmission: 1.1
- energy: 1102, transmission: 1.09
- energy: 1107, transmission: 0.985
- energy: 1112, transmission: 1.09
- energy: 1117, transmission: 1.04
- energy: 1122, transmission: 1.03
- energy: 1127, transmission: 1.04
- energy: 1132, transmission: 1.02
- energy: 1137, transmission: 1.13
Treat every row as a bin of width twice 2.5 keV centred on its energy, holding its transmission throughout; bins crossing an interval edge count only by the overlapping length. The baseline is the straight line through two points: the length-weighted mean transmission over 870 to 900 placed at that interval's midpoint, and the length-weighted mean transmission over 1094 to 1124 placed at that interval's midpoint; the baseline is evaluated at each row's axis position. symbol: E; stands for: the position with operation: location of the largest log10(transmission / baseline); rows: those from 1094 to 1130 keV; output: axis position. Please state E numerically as 1097 keV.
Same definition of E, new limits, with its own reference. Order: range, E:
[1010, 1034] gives 1012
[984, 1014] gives 1012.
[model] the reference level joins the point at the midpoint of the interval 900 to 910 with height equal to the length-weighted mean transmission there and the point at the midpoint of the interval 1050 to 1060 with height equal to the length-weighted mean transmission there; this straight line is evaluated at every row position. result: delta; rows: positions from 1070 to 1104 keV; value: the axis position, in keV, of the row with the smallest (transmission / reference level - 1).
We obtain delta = 1082 keV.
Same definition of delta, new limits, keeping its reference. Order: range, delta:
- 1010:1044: 1017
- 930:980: 957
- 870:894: 887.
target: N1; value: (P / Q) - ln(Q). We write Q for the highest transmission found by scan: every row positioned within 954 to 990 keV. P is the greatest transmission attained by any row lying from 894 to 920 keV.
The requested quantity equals 0.95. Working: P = 1.03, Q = 1.04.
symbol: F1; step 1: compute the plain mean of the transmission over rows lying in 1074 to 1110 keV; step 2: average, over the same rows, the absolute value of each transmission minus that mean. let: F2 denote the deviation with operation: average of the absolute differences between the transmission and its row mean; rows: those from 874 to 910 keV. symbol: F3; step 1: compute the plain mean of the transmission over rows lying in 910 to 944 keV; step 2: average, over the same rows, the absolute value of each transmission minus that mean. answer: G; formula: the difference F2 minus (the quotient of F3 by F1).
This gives -0.22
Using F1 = 0.078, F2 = 0.034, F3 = 0.020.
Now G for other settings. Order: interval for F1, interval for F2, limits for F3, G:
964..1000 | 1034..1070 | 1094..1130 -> -1.23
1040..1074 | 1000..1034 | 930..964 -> -1.03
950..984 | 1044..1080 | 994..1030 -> -0.68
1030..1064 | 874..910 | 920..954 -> -0.50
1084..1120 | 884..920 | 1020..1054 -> -0.36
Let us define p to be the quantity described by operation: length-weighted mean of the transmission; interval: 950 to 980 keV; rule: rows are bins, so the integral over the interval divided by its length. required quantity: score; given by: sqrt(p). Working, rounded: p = 0.98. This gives 0.990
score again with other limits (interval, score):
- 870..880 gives 1.018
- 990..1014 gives 1.004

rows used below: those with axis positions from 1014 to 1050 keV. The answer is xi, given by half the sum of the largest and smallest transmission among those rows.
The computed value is 1.00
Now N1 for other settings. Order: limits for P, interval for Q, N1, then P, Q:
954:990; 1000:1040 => 0.94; 1.04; 1.05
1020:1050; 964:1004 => 0.97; 1.03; 1.03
